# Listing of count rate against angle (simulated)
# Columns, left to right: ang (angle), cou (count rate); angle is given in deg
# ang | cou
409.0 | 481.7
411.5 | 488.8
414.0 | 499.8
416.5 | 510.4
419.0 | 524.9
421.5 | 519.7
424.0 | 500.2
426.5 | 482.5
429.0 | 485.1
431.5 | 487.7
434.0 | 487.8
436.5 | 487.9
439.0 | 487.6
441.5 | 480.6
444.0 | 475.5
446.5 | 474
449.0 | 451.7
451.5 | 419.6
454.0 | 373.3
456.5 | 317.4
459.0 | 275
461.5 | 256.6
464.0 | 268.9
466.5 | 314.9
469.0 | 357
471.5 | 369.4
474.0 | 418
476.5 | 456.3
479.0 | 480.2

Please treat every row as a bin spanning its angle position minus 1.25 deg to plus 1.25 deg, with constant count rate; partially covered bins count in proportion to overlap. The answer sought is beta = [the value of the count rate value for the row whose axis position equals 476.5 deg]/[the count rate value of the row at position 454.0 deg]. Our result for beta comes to 1.2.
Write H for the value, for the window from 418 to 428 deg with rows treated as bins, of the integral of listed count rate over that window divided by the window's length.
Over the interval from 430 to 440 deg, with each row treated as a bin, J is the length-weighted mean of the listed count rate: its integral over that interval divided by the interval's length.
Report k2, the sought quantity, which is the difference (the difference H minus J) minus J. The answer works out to -470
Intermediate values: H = 506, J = 488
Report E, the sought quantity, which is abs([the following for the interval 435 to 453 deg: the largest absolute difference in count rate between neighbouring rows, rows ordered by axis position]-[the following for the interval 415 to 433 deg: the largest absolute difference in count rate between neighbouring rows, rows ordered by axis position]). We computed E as 13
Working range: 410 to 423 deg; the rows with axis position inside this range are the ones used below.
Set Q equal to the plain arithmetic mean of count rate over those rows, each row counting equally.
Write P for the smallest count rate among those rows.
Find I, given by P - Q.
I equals -20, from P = 488.8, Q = 509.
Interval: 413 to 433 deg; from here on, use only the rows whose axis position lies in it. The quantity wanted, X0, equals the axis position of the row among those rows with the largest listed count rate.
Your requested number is 419.0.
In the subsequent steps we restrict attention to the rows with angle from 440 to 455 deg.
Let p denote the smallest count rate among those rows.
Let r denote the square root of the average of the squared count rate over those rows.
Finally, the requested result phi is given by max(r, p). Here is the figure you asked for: 447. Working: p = 373.3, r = 447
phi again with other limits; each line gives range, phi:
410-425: 507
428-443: 486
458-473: 310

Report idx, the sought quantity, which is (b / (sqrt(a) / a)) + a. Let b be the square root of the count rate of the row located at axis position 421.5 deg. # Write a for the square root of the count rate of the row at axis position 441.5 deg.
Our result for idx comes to 129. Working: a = 21.92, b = 22.80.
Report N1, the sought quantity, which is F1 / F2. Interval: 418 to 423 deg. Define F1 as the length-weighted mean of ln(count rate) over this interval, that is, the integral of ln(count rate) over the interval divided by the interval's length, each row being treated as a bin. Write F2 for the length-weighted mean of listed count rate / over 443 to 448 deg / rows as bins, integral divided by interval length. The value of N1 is 0.0132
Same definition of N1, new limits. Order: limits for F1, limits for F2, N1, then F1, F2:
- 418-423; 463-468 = 0.0211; 6.26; 296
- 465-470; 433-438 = 0.0119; 5.80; 488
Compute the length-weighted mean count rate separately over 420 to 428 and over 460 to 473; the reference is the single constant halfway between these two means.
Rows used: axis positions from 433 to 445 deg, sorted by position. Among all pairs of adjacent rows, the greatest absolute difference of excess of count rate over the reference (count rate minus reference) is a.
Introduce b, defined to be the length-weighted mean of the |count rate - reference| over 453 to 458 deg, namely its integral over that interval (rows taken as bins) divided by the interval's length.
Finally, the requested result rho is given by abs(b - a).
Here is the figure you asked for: 60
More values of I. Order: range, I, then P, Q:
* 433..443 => -5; 480.6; 486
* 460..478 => -92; 256.6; 349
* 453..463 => -49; 256.6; 306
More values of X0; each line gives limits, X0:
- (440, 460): 441.5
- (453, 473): 454.0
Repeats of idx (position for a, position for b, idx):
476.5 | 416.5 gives 126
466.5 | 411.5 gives 111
